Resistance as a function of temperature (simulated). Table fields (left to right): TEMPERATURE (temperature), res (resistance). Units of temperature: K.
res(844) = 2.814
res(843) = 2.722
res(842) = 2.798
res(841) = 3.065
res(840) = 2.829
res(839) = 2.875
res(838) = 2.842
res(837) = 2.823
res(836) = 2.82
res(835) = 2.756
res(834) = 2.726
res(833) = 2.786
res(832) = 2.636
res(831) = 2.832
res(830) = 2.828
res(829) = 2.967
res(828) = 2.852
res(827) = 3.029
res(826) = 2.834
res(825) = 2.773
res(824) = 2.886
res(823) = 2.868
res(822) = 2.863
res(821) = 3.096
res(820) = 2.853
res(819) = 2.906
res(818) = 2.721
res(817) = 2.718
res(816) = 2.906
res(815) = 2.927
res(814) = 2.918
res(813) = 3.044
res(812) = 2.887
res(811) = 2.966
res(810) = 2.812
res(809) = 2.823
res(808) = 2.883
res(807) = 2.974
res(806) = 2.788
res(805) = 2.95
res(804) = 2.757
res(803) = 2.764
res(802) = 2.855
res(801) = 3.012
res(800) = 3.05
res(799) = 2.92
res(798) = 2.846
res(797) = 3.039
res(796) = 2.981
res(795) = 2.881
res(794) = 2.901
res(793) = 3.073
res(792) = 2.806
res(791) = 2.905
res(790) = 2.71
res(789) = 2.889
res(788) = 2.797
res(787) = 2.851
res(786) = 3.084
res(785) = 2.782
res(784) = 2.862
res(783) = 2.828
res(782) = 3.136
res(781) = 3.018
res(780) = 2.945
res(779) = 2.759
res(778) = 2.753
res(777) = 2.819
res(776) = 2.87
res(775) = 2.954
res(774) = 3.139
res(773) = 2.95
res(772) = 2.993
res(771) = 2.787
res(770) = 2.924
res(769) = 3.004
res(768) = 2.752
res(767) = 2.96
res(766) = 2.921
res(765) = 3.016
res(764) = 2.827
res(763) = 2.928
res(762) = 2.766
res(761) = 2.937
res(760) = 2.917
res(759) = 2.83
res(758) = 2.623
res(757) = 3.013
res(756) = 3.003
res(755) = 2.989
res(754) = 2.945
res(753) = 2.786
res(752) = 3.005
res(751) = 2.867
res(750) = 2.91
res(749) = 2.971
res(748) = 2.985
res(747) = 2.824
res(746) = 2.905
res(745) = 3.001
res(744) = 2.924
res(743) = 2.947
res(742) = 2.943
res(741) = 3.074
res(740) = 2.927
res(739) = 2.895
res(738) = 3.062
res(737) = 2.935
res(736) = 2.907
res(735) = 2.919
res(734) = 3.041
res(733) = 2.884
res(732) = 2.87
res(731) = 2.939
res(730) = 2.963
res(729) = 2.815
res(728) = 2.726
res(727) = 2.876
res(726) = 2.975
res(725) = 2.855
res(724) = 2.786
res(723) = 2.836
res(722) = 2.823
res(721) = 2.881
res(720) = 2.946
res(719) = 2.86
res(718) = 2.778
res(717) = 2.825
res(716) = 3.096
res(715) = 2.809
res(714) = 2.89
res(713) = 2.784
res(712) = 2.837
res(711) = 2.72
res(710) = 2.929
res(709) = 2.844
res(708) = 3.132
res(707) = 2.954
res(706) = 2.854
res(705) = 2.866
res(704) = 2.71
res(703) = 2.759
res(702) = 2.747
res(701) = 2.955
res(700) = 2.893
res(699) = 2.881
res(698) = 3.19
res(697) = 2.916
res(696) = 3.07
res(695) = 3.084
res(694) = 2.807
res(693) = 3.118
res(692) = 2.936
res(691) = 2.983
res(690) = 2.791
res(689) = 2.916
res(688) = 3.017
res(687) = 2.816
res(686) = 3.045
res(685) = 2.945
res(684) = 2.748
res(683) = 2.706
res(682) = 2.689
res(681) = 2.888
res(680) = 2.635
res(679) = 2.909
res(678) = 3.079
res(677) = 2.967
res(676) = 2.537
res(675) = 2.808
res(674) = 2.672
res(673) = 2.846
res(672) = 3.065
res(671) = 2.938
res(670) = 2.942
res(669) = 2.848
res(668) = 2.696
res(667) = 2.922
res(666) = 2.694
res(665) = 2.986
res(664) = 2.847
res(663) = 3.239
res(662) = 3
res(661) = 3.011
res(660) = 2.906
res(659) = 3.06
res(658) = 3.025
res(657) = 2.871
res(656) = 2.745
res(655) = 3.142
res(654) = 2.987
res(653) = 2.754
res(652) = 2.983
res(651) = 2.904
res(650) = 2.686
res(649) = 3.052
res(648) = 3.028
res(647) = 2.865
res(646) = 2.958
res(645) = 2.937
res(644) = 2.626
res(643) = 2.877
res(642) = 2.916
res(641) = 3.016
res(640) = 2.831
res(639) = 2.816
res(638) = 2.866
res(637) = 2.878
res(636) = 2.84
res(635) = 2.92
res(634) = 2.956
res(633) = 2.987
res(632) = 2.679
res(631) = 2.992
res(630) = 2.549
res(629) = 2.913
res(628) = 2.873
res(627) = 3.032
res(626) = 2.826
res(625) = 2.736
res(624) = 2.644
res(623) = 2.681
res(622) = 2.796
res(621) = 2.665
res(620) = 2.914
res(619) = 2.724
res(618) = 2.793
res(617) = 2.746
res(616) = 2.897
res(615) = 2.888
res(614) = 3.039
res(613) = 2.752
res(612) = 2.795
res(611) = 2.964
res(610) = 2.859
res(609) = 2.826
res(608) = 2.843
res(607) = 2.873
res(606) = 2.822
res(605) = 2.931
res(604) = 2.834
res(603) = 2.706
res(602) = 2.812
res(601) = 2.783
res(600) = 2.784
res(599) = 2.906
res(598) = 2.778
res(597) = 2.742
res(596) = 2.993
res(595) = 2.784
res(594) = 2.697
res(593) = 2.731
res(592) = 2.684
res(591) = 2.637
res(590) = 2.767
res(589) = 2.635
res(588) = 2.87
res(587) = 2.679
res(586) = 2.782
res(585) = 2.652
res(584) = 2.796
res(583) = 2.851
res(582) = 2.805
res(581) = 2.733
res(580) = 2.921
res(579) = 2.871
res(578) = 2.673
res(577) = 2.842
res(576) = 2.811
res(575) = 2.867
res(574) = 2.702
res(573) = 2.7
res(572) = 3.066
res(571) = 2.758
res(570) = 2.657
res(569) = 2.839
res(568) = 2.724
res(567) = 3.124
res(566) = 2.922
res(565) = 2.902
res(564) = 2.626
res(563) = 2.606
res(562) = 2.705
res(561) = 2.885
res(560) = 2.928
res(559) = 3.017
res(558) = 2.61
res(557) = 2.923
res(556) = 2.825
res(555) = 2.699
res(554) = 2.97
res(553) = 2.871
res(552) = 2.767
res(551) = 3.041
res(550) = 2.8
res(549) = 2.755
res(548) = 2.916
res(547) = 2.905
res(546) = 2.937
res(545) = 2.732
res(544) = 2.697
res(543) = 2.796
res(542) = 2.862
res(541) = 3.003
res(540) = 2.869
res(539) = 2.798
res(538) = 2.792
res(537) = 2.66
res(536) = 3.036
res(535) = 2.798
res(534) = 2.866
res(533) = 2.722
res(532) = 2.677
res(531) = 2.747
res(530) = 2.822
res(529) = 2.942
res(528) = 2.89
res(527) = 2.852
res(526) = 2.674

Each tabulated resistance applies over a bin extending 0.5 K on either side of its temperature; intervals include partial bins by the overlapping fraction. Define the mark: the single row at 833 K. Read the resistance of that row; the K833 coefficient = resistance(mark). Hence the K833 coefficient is 2.786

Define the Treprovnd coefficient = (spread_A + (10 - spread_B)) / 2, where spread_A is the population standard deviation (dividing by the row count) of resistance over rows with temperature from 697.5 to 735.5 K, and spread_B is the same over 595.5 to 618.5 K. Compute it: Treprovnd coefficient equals 5.01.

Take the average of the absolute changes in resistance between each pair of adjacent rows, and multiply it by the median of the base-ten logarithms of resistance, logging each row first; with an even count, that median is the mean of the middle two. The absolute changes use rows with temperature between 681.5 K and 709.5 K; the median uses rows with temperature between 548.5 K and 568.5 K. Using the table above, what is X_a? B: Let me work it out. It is 0.0648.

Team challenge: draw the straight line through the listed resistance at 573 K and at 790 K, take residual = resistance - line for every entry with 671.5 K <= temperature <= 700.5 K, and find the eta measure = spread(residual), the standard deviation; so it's 0.16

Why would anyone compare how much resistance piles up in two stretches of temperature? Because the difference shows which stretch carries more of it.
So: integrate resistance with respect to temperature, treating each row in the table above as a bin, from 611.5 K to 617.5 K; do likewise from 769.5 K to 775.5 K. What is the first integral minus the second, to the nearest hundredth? -0.63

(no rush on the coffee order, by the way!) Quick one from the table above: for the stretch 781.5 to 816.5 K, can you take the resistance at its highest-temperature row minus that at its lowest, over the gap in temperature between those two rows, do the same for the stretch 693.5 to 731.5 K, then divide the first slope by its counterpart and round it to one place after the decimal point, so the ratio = -1.9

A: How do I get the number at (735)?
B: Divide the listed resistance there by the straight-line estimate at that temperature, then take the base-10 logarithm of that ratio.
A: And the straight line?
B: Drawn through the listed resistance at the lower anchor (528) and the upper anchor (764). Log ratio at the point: 0.013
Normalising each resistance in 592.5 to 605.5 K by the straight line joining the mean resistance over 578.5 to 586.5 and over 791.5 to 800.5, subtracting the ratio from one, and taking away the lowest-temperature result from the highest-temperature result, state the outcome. -0.07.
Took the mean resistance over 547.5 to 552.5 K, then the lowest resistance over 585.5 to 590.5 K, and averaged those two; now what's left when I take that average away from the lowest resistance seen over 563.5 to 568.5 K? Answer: -0.12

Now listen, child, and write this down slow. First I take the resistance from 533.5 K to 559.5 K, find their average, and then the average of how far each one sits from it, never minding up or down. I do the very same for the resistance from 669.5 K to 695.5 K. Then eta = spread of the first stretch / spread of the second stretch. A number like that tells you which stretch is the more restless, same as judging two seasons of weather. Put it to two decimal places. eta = 0.76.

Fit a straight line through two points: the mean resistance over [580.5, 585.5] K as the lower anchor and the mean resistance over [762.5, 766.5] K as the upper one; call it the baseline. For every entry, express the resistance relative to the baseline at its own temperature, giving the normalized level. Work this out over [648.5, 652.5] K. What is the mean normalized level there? 1.03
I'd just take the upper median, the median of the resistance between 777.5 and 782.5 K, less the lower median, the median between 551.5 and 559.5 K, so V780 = 0.10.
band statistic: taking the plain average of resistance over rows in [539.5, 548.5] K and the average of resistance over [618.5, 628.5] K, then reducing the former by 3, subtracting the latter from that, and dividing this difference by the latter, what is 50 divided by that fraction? -47.57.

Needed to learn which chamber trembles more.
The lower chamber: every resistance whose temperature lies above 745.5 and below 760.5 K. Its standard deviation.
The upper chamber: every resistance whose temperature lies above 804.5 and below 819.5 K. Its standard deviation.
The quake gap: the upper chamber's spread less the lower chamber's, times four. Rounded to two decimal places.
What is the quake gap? -0.05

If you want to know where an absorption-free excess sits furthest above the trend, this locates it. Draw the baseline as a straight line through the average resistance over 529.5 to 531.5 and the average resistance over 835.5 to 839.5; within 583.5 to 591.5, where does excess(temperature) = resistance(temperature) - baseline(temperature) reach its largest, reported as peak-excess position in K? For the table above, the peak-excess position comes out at 588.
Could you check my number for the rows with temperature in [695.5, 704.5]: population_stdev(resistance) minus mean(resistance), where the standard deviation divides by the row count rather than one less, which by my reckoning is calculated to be -2.75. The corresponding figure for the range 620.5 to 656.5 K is -2.72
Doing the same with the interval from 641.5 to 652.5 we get -2.77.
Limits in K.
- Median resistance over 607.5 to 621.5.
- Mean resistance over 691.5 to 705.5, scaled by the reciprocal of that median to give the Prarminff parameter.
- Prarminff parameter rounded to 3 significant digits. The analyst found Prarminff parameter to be 1.03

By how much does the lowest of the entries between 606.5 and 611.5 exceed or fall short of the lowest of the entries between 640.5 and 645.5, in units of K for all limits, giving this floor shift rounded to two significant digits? 0.20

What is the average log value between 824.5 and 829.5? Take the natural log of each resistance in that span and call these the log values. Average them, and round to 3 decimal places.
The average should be 1.061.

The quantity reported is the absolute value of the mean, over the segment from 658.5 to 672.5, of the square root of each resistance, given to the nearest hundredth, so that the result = 1.71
